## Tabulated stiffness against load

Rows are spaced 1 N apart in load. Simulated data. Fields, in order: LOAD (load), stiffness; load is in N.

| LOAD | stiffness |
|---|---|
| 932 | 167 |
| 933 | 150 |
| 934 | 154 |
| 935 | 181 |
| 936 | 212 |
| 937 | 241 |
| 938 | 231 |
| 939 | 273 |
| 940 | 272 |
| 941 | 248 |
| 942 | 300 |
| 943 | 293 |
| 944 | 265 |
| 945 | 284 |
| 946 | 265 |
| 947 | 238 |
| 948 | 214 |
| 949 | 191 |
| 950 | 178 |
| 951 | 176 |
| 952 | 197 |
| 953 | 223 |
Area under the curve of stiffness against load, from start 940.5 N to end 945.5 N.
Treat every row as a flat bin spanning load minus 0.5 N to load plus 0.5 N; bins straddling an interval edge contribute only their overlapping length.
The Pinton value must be 1390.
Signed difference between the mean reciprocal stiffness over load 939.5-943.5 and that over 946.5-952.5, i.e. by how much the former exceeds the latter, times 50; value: -0.07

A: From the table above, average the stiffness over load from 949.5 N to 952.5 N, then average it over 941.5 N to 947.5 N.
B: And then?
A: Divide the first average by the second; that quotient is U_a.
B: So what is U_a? 0.67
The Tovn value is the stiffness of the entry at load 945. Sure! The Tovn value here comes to 284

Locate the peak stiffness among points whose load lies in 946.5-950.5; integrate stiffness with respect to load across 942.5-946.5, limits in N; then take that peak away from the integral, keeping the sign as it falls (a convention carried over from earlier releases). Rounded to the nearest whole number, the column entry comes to 869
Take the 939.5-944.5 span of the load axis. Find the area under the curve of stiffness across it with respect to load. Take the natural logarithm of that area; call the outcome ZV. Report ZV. 7.23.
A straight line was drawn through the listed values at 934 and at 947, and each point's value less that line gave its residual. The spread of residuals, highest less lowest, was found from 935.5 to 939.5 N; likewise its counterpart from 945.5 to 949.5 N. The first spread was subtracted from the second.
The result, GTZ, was 52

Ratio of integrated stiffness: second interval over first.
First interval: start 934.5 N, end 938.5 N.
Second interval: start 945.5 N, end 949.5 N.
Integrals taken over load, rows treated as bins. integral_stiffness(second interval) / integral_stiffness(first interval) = 1.0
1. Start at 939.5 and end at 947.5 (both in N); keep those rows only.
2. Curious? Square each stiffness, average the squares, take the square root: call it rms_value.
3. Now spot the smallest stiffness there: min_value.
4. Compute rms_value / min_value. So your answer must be 1.14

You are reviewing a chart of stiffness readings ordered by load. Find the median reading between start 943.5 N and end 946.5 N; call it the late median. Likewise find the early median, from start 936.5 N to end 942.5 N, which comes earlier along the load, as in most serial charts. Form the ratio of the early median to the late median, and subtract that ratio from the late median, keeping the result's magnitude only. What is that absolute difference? 264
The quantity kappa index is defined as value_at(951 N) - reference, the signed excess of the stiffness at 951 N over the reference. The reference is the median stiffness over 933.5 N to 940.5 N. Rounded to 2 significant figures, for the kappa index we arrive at -55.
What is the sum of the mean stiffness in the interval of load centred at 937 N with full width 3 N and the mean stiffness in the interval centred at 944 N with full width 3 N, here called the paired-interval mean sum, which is 509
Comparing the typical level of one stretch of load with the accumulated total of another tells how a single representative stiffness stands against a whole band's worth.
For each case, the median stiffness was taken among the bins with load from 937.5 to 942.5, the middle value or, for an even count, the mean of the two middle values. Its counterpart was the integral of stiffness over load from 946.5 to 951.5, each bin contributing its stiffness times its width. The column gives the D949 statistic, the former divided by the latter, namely 0.27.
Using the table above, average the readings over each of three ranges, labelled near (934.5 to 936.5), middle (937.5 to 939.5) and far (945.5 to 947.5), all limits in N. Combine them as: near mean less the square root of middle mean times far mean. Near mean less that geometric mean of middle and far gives -55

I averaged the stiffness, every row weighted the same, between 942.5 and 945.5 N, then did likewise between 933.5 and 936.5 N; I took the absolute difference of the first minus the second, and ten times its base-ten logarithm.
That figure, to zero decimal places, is 20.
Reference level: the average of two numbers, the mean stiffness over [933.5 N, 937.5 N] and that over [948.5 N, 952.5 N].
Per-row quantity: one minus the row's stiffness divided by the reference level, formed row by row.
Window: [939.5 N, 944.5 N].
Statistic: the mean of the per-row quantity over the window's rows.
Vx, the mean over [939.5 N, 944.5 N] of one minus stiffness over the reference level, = -0.44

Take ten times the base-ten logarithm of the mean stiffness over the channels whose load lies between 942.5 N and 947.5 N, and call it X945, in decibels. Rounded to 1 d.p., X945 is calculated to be 24.3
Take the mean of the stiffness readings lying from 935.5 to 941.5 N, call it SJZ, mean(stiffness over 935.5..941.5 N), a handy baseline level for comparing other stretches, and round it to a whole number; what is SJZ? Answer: 246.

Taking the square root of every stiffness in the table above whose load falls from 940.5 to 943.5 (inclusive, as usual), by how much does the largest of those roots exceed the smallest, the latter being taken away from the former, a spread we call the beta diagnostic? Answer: 1.6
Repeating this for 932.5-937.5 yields 3.3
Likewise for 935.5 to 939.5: 2.0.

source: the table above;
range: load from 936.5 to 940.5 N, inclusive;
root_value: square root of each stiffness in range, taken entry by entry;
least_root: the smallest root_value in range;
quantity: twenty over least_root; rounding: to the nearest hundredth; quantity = 1.32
